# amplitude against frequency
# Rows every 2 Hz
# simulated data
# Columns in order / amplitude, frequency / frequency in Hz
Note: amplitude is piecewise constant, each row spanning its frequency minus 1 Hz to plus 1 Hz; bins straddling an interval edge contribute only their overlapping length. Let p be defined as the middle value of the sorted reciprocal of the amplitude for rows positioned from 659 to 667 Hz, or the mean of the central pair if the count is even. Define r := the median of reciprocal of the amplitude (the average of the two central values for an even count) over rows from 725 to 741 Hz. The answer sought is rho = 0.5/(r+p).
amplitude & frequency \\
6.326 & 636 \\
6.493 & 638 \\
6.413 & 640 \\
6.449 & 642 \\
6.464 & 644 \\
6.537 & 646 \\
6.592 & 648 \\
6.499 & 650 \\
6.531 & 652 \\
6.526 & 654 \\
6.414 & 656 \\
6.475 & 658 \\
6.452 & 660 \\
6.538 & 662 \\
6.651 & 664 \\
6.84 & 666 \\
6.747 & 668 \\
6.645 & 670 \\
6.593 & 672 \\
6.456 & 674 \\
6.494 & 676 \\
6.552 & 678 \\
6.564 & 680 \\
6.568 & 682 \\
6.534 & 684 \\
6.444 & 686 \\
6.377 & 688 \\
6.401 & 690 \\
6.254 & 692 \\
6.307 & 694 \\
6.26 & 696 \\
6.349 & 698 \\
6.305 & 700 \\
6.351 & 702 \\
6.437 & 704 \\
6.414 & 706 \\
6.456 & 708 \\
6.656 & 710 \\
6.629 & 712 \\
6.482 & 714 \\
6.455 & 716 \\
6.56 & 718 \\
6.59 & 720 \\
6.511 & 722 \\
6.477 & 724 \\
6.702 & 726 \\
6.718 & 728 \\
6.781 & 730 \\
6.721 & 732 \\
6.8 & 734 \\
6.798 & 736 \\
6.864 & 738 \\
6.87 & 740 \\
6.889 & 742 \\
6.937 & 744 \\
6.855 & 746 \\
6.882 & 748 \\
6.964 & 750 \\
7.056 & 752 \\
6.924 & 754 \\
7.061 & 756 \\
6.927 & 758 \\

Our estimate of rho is 1.67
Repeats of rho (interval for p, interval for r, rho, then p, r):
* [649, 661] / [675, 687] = 1.63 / 0.154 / 0.153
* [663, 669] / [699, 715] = 1.65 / 0.148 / 0.155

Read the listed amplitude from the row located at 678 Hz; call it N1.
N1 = 6.552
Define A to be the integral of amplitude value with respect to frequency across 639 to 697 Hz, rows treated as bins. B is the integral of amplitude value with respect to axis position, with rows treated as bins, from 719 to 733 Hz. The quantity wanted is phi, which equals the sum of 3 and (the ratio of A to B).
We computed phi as 7.1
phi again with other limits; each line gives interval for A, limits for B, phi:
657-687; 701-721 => 4.5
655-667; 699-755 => 3.2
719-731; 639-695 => 3.2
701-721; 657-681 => 3.8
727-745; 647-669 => 3.8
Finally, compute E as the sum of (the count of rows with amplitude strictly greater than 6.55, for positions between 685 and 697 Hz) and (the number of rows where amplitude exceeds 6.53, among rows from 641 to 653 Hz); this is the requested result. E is 3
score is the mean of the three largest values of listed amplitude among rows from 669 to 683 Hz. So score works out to 6.6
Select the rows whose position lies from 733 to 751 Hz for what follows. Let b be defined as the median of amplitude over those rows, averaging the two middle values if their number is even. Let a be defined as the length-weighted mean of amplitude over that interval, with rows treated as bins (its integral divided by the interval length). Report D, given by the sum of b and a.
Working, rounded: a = 6.87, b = 6.87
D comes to 13.7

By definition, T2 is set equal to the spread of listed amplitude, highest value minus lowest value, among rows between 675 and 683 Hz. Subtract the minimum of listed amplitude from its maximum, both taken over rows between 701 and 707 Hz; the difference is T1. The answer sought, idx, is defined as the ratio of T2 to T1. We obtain 0.9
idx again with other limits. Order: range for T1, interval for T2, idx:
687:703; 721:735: 2.2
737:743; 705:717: 9.7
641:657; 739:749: 0.5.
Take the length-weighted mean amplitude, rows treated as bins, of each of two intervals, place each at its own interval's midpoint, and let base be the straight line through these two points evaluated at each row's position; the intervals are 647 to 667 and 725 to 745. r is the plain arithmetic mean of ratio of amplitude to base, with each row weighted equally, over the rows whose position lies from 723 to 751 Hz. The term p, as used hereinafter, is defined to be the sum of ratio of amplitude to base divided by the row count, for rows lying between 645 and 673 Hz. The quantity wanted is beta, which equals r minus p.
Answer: 0.00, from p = 1.002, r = 0.998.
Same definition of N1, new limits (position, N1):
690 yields 6.401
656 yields 6.414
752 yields 7.056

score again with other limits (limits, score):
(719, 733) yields 6.7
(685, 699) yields 6.4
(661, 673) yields 6.7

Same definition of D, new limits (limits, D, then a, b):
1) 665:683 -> 13.2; 6.61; 6.57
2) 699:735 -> 13.1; 6.56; 6.54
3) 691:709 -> 12.7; 6.35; 6.35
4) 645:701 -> 13.0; 6.50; 6.51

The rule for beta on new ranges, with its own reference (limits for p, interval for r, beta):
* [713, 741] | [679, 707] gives -0.02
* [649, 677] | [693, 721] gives -0.04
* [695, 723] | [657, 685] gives 0.04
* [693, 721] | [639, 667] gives 0.04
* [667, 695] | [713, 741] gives 0.00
